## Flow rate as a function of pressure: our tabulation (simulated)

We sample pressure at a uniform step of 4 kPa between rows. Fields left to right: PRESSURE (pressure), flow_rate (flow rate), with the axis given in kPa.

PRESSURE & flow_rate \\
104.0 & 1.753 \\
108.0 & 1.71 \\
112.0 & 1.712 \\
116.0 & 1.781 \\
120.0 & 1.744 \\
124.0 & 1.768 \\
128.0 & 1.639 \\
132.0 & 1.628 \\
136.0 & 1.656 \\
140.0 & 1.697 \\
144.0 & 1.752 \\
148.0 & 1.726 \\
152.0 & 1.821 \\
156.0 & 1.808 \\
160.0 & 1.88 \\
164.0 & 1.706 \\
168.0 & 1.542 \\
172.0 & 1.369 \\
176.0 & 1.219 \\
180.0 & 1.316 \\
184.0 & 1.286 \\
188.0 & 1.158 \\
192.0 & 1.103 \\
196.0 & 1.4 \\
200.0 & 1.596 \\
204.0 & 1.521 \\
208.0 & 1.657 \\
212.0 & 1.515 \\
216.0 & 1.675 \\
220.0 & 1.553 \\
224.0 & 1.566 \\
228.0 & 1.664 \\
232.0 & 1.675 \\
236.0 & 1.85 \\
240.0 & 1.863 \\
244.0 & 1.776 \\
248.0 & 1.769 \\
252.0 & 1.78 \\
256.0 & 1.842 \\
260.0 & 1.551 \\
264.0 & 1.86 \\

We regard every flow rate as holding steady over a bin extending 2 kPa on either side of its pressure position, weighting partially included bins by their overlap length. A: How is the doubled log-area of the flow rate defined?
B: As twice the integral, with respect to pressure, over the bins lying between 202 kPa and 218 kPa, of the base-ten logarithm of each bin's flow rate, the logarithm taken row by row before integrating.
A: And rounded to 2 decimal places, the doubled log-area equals 6.45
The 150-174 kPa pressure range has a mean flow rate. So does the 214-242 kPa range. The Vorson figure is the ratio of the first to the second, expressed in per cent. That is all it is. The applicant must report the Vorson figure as 100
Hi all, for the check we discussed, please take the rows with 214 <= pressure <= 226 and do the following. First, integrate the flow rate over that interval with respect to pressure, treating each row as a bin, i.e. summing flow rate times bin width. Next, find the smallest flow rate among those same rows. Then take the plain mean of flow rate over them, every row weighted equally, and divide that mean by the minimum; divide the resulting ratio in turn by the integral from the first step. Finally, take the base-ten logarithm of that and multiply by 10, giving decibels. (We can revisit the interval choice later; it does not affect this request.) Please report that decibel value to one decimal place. -12.7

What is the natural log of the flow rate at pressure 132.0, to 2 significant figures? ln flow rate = 0.49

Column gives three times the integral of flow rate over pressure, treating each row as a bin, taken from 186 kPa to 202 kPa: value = 63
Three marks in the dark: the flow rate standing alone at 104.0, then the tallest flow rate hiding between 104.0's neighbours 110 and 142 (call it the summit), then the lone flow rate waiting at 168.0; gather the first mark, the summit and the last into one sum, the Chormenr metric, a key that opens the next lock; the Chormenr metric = 5.1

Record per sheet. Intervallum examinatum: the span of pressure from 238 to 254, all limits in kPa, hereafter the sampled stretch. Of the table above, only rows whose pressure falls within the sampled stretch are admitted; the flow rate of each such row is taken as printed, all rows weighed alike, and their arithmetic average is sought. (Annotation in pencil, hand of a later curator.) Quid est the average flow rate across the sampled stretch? 1.80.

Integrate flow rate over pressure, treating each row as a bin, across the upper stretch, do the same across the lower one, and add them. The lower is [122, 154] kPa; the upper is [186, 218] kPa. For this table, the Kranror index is 101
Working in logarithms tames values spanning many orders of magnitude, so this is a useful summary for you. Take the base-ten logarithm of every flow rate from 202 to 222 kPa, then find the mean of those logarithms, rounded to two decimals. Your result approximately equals 0.20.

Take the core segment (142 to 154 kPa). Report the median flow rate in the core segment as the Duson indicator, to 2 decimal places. 1.75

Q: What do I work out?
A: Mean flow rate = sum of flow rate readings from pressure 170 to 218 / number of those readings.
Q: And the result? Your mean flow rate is 1.40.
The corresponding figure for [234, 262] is 1.78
